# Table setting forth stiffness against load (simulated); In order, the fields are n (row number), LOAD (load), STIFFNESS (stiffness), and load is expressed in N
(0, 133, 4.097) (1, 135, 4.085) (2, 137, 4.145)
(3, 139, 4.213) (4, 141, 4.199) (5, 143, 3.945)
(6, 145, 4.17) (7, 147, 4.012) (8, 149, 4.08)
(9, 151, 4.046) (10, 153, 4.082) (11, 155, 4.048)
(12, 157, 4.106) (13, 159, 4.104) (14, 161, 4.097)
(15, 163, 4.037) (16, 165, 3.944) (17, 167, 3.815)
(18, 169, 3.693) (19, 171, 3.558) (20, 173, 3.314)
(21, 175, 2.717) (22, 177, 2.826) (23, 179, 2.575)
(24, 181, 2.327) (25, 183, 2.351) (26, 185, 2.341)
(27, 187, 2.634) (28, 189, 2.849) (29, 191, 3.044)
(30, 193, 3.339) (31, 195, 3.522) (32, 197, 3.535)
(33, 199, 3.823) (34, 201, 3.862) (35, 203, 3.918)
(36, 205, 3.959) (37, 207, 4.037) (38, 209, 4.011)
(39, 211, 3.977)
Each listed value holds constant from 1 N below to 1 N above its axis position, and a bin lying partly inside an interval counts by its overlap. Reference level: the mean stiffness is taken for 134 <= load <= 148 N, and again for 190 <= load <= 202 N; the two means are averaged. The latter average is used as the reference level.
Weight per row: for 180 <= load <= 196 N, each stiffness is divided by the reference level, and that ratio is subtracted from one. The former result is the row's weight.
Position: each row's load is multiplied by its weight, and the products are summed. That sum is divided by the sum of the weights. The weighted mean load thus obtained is 186.1 N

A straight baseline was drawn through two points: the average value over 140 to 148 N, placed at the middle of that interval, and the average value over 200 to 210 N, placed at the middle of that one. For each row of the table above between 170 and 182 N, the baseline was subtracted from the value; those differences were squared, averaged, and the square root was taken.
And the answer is 1.20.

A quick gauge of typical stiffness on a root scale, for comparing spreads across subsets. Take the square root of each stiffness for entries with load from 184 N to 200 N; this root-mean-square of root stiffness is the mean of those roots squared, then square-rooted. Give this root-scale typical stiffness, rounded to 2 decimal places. 1.77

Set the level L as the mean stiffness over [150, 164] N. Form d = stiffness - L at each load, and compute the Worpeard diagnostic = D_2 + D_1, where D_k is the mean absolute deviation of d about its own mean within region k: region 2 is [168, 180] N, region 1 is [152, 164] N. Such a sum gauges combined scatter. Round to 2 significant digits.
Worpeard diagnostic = 0.43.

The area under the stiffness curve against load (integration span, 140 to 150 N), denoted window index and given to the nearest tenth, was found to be 40.8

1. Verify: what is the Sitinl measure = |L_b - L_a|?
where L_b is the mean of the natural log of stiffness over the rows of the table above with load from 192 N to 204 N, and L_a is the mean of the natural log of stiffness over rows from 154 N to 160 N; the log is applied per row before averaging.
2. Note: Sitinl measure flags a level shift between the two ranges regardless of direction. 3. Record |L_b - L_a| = 0.11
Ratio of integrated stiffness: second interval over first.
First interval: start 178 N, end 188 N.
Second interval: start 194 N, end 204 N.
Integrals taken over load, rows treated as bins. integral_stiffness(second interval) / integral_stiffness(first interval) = 1.5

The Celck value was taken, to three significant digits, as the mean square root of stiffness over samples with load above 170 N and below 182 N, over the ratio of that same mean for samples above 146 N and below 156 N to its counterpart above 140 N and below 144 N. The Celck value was 1.70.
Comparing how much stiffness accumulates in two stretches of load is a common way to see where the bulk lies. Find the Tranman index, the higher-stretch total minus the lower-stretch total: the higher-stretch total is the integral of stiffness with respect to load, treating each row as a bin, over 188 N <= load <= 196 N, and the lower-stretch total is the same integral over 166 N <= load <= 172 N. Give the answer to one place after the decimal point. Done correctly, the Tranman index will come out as 3.4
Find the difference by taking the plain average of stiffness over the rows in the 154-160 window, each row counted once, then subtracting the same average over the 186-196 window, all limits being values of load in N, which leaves 1.0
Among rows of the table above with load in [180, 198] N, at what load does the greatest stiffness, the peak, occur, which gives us 197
